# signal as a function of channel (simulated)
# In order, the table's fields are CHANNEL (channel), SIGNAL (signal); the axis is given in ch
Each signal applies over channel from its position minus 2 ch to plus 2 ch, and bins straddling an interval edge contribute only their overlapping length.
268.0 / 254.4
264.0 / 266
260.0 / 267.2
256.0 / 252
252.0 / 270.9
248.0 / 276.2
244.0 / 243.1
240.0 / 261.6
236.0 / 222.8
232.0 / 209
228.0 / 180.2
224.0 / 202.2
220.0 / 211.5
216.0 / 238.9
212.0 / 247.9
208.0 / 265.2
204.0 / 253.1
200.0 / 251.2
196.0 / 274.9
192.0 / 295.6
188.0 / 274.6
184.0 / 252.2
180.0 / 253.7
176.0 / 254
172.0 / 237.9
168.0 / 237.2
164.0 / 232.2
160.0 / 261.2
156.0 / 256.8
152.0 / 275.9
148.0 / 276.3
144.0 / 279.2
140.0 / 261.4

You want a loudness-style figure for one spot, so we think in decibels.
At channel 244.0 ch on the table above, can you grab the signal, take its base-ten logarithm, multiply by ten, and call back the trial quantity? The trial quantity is 23.86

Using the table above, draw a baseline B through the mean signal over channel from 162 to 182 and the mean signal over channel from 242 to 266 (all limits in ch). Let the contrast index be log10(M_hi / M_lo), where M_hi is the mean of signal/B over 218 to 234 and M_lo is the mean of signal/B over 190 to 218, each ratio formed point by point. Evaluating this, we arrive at -0.123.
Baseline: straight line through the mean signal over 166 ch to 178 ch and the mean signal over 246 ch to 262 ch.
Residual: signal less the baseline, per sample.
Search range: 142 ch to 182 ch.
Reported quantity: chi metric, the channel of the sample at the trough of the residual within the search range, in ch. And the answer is 164.0 ch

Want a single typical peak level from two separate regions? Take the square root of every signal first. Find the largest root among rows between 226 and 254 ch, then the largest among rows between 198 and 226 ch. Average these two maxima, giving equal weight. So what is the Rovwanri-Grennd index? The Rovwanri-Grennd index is 16.5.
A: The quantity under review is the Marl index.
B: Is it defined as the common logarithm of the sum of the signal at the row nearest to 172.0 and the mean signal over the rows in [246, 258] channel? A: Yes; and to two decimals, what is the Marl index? 2.70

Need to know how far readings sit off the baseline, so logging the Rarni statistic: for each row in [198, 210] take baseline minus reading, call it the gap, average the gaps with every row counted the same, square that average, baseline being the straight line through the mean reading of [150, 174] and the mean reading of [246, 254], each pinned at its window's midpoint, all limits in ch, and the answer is 23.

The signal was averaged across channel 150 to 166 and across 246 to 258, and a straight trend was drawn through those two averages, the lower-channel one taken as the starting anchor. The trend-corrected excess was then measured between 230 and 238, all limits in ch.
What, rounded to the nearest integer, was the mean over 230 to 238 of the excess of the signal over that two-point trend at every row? -49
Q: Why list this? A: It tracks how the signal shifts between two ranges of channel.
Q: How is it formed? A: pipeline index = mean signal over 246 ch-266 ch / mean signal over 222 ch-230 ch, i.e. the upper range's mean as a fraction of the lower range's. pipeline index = 1.39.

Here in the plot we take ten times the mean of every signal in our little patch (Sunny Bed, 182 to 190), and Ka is 2634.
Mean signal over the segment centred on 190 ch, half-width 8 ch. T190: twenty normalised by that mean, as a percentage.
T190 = 7.3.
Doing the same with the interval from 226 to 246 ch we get 9.0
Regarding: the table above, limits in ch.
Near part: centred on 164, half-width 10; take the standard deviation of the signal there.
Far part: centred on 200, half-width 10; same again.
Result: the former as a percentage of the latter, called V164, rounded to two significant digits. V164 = 72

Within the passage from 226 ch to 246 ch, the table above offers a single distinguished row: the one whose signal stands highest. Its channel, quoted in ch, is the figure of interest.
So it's 240.0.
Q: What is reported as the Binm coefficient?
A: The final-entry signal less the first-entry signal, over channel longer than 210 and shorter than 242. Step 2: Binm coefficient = 14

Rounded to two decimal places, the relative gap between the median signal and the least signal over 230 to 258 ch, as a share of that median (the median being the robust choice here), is 0.17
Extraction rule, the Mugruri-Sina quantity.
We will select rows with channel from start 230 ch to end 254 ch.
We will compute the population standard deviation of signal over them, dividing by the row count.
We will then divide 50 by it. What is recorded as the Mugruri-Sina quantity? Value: 2.0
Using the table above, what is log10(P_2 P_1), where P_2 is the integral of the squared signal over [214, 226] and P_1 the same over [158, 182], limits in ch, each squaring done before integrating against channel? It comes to 11.9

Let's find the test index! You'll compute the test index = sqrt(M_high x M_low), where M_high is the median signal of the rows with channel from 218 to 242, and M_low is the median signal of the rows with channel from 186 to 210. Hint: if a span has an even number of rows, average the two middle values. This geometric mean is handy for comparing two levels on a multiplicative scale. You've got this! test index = 238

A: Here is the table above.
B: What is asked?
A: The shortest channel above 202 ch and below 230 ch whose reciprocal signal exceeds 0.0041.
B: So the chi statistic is 216.0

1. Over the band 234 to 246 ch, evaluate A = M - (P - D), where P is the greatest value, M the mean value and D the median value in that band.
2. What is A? 224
